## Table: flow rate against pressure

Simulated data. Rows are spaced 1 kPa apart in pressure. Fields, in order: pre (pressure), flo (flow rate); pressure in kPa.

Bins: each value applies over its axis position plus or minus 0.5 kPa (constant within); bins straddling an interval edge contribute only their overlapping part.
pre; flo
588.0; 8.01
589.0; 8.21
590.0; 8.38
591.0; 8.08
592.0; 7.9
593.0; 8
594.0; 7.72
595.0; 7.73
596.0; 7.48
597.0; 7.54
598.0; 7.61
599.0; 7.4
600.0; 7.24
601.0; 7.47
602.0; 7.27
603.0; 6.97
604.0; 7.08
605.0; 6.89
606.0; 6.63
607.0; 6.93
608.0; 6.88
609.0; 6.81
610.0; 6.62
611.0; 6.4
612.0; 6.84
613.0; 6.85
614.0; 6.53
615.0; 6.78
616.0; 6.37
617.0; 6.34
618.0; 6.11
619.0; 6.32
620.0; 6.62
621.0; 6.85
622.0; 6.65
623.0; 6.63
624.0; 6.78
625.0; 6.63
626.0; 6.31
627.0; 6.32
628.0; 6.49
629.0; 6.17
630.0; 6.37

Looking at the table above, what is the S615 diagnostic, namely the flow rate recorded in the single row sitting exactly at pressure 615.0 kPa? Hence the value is 6.78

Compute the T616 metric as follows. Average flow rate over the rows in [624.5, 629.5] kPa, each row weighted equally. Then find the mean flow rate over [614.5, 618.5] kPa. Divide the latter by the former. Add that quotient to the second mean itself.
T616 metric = 7.40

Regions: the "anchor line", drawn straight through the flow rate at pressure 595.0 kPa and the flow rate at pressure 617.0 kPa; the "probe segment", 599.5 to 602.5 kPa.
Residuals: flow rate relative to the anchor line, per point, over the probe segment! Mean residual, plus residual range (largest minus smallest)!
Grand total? 0.27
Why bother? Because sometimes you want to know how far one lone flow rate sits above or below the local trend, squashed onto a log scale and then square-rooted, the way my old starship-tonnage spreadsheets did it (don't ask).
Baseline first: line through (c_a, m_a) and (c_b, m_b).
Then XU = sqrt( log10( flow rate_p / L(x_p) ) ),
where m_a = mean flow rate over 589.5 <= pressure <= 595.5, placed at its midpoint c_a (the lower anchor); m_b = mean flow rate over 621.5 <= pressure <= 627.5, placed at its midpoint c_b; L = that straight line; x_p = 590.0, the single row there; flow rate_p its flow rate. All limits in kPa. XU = 0.13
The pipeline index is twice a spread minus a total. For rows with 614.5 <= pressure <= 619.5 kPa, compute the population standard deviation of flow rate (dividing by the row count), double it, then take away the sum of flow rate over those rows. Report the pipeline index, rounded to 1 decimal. -31.5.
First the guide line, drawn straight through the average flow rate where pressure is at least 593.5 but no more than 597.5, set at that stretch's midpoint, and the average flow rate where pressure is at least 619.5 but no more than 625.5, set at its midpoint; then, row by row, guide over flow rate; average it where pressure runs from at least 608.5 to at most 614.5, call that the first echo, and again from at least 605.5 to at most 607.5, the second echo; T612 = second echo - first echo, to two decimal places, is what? 0.01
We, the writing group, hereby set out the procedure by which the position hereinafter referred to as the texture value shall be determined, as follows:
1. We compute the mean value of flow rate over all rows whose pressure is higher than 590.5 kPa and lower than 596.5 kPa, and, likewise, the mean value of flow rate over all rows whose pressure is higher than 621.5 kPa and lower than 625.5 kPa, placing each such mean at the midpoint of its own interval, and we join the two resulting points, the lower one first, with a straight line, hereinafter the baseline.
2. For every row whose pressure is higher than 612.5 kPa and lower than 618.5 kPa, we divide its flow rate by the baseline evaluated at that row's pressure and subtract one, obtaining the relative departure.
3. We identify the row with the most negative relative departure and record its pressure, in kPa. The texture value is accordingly 618.0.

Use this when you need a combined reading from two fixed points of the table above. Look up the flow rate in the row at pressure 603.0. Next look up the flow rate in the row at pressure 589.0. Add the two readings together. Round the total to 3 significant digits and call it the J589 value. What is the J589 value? 15.2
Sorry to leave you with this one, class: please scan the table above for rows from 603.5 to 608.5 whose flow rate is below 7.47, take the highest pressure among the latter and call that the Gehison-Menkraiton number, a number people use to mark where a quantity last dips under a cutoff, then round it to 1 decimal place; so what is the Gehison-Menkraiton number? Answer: 608.0 kPa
